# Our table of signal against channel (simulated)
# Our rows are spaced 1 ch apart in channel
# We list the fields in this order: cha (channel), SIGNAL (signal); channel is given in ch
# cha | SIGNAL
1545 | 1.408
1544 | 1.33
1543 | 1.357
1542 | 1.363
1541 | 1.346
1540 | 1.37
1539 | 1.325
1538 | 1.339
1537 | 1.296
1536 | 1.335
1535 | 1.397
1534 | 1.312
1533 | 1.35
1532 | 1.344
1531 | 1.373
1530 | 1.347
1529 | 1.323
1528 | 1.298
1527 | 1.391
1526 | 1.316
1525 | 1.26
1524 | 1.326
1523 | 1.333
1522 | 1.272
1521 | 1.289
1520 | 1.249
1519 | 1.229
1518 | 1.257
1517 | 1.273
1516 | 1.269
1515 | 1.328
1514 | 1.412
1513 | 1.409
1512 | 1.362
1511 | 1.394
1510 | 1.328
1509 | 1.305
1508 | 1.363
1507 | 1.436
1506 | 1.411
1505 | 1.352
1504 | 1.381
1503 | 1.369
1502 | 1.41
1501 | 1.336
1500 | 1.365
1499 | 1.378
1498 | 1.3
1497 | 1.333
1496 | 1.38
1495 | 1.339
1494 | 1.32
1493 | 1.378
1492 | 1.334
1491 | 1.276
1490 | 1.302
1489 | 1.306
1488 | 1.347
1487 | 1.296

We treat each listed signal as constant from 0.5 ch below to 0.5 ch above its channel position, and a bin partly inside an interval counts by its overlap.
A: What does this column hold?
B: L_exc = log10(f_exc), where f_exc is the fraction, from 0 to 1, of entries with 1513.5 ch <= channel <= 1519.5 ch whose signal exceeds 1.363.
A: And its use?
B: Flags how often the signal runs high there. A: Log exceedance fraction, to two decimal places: -0.78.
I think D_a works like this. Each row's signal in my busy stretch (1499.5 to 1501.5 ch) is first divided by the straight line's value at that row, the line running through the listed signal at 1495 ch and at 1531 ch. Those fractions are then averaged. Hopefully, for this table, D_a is 1.00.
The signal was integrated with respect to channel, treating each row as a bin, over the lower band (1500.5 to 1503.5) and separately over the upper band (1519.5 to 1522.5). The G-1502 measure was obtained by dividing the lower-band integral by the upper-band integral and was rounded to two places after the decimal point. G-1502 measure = 1.08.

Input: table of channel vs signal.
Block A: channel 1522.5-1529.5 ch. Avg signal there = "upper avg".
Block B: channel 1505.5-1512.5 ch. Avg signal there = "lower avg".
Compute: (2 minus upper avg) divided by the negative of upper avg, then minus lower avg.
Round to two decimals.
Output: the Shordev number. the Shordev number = -1.89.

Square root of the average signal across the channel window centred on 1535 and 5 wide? 1.16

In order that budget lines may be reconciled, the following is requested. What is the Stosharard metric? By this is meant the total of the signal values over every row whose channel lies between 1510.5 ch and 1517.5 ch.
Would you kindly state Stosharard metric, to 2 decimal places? 9.45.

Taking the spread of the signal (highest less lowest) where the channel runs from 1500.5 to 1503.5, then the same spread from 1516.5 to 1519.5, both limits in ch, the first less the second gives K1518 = 0.030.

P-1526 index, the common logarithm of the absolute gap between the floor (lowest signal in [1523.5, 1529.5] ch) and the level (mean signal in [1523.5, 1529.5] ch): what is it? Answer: -1.2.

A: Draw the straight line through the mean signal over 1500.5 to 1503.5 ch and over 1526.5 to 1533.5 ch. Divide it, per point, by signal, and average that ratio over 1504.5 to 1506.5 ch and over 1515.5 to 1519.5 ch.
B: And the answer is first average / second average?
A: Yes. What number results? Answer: 0.917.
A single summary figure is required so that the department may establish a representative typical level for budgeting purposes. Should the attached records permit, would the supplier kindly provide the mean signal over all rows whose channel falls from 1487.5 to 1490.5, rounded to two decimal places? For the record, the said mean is 1.32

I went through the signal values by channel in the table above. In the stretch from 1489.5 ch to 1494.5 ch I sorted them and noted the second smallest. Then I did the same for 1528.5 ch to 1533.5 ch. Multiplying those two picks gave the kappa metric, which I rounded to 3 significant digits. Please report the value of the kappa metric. 1.75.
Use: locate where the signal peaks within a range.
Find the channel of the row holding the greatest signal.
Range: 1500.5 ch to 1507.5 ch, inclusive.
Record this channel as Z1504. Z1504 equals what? 1507 ch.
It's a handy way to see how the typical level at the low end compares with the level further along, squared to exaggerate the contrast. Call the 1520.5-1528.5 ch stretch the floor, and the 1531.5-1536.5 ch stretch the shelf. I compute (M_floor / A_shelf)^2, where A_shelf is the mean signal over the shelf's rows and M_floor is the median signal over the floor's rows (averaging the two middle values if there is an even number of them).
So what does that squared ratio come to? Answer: 0.94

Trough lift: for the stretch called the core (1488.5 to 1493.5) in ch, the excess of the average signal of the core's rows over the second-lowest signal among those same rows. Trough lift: 0.0172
